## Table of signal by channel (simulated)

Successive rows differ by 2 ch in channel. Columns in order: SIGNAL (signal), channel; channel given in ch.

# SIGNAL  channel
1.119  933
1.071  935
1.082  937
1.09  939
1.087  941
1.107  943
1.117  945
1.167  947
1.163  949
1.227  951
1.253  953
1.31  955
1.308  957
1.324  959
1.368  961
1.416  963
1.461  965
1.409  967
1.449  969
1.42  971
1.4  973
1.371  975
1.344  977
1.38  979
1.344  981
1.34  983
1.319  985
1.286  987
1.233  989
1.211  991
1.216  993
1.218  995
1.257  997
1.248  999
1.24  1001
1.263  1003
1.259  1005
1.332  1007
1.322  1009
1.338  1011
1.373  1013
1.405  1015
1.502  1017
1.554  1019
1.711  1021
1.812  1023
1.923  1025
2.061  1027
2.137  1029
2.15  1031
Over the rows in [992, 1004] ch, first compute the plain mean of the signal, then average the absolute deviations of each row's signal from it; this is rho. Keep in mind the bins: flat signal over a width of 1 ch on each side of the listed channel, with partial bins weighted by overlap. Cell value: 0.016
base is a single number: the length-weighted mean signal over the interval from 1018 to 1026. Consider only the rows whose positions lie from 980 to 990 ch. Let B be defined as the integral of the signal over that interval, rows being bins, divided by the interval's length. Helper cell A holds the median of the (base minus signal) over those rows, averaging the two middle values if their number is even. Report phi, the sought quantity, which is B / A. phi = 3.0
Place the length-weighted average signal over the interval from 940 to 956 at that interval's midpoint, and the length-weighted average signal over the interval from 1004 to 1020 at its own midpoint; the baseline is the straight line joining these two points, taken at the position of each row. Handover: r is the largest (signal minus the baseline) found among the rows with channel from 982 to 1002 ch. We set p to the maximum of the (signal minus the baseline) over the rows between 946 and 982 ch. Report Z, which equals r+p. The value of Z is 0.28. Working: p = 0.23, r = 0.05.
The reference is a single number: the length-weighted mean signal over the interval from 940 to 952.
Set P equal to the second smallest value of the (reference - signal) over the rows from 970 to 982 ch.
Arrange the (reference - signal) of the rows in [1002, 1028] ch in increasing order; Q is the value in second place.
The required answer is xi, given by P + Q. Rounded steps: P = -0.26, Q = -0.78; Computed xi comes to -1.0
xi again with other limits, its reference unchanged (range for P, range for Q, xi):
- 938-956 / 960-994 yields -0.4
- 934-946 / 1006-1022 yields -0.4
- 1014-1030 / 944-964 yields -1.1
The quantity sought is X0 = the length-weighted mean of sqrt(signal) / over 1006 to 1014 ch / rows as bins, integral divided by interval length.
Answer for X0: 1.16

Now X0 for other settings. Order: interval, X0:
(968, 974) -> 1.19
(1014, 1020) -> 1.22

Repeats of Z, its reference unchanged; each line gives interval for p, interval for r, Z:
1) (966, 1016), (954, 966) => 0.43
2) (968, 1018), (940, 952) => 0.24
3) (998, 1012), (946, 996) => 0.19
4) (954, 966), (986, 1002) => 0.21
